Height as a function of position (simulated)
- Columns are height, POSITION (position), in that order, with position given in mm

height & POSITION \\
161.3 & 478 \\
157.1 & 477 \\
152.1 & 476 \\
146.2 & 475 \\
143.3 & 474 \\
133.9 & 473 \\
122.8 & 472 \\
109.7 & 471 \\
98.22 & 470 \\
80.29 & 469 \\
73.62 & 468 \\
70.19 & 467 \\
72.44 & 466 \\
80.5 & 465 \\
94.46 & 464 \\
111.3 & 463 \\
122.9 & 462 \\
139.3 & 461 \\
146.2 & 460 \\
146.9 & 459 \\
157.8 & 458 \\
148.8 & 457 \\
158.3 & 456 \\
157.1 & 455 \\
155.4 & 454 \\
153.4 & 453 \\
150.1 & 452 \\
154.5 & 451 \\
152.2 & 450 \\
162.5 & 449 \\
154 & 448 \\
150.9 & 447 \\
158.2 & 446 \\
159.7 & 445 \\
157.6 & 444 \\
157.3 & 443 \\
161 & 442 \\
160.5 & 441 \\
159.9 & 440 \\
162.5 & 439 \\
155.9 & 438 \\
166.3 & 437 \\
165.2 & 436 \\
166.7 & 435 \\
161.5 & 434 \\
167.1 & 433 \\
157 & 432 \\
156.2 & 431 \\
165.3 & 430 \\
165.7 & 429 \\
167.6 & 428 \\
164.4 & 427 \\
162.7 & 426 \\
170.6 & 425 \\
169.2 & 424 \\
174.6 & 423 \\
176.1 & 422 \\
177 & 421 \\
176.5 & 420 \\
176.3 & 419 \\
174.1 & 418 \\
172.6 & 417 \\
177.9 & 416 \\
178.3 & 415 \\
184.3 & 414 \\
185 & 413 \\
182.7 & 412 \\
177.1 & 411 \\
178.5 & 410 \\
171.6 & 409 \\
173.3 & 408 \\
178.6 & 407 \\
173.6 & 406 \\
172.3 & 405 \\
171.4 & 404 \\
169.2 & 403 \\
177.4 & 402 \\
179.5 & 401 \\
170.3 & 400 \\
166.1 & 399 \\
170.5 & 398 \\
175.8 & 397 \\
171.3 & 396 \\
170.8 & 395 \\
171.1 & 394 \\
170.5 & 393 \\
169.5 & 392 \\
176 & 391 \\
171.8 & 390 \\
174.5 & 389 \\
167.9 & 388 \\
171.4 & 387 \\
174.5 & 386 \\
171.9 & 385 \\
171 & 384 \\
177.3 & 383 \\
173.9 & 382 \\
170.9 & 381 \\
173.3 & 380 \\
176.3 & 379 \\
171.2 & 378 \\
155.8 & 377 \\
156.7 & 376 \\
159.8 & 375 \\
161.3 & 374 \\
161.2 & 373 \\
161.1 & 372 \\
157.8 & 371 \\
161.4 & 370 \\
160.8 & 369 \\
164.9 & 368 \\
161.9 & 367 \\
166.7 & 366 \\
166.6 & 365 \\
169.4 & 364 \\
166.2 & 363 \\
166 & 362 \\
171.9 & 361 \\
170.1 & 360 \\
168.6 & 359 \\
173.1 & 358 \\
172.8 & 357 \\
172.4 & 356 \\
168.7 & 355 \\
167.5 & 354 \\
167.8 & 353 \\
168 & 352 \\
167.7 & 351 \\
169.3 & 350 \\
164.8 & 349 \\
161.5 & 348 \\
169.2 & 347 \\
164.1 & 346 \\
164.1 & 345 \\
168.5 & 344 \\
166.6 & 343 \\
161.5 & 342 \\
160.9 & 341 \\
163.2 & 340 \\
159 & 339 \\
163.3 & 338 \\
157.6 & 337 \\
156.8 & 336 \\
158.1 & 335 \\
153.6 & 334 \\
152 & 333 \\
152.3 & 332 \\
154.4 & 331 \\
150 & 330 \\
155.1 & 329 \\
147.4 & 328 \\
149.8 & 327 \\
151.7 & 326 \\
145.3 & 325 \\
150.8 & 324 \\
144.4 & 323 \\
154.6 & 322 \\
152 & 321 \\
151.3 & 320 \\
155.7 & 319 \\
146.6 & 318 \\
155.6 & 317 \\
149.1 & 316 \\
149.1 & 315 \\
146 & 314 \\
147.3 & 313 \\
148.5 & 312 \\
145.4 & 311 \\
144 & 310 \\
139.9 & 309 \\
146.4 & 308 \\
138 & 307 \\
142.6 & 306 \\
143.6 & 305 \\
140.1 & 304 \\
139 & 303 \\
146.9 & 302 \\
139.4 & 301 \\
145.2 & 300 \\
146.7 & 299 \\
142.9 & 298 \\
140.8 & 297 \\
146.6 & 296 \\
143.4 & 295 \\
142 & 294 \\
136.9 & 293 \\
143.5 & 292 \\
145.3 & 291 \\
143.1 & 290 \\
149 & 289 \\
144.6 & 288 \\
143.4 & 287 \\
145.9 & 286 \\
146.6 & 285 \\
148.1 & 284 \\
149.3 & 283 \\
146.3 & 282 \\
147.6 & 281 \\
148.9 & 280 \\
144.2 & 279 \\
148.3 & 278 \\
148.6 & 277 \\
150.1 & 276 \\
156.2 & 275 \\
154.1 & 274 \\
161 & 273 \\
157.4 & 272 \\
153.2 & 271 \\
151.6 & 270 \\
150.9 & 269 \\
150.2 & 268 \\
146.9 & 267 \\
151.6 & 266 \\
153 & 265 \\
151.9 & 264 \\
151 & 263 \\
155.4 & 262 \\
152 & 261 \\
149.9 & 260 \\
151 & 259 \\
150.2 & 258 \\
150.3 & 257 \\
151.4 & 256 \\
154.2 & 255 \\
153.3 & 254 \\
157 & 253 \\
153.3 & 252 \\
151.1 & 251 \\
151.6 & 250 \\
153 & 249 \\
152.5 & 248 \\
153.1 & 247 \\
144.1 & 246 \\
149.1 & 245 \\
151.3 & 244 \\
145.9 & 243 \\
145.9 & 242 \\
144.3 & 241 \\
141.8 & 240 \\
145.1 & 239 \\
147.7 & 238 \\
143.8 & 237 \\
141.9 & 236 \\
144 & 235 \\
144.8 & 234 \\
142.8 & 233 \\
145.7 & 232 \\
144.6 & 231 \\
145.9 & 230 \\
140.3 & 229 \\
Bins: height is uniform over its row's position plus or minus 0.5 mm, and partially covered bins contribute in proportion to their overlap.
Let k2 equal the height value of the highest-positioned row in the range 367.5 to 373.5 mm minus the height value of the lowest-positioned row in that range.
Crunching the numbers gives -4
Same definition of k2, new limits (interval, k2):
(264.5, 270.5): -1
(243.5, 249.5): 2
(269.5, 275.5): 5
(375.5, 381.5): 14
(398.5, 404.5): 5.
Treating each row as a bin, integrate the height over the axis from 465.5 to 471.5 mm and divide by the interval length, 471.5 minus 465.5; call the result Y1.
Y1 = 84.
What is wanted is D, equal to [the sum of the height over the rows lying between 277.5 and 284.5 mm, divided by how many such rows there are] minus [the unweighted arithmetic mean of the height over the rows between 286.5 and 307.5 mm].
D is 5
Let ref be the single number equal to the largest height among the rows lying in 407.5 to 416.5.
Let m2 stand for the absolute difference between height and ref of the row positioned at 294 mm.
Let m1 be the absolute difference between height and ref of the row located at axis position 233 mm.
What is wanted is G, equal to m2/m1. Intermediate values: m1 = 42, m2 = 43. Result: 1.02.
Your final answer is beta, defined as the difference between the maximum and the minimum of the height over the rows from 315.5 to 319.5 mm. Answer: 9.1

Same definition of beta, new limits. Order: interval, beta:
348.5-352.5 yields 4.5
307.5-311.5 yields 6.5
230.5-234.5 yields 2.9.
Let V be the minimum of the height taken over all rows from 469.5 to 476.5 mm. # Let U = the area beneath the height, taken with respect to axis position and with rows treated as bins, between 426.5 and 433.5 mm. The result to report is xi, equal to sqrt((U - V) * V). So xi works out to 320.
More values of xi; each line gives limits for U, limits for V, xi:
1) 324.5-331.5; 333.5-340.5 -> 372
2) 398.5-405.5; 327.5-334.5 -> 395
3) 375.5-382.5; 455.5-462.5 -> 360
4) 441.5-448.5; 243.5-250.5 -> 371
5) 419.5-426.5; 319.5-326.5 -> 392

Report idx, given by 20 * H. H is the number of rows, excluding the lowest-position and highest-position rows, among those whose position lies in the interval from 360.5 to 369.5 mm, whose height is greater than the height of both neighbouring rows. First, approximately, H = 3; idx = 60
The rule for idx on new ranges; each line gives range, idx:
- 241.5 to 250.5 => 60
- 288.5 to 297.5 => 40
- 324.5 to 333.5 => 60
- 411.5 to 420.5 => 20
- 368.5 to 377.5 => 40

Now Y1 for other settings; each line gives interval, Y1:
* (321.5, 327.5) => 149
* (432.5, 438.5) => 164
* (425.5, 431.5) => 164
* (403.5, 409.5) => 173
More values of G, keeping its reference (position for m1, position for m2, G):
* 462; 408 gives 0.19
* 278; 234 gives 1.10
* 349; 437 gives 0.93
